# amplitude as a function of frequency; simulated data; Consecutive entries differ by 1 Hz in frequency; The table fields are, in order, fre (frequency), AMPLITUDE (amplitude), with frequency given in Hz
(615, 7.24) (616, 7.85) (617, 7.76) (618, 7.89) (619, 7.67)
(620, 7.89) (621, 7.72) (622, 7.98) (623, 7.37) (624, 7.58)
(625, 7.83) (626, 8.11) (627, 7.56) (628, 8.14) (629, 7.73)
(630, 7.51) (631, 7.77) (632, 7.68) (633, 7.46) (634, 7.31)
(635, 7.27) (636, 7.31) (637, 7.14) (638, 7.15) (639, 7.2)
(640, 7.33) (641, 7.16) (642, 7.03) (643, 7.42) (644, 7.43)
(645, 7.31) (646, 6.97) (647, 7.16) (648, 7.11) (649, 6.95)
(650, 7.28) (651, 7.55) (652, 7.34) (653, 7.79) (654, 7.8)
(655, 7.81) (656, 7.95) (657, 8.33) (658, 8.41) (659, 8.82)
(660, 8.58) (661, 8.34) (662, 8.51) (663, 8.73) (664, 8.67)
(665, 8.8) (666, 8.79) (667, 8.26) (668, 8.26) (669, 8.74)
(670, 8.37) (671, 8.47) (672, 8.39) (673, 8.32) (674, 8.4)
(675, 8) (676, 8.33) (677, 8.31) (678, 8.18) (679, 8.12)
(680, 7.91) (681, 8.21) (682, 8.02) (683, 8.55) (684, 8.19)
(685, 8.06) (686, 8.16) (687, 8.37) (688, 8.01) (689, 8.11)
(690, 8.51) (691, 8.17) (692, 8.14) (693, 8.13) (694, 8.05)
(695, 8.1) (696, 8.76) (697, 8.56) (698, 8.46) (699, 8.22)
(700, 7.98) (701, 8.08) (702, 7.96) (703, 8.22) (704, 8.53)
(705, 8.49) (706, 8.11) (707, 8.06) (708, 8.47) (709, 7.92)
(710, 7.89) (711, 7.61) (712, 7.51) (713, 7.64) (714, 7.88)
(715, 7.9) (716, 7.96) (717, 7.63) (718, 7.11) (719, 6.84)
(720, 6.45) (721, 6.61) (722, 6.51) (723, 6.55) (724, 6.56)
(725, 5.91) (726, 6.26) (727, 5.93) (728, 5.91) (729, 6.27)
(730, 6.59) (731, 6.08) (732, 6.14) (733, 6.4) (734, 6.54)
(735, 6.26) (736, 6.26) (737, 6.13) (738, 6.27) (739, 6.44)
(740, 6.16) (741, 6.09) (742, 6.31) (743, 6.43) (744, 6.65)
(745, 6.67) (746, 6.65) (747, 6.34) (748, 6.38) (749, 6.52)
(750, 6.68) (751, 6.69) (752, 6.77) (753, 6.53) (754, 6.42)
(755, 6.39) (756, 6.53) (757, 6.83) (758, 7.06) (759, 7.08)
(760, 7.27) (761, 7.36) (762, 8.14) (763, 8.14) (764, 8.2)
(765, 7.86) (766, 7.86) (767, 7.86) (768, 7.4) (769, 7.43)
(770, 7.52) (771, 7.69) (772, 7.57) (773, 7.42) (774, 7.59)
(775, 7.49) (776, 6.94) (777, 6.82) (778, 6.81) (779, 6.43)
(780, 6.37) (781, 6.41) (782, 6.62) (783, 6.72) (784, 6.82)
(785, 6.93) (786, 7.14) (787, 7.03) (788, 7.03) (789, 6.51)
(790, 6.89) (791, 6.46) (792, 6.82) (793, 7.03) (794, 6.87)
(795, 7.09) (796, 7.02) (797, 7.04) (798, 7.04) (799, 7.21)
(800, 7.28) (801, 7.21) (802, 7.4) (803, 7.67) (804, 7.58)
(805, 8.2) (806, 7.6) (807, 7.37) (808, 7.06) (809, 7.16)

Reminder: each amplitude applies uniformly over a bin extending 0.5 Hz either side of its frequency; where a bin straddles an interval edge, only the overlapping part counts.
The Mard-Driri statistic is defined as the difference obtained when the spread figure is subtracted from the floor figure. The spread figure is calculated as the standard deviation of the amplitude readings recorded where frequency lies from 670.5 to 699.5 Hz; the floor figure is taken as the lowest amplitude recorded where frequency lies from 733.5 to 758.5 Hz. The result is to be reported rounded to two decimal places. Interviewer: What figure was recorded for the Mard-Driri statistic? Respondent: 5.89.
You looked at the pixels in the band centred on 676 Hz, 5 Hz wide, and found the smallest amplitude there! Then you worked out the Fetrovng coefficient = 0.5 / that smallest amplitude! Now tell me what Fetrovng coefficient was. 0.0625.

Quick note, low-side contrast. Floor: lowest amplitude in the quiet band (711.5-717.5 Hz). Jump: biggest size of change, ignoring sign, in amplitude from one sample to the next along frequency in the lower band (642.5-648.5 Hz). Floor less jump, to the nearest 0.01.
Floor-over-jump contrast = 7.17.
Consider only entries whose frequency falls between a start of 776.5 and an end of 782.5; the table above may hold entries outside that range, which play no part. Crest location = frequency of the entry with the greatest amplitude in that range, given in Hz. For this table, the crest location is 777 Hz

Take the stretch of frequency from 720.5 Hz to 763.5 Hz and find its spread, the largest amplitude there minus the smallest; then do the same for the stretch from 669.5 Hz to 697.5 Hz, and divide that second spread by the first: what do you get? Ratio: 0.4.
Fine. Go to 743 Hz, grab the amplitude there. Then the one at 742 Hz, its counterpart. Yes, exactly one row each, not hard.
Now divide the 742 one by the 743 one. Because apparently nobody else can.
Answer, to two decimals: 0.98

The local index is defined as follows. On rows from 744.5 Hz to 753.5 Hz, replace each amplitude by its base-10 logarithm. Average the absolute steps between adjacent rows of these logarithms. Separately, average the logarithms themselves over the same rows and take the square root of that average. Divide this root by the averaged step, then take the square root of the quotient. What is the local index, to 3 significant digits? 10.5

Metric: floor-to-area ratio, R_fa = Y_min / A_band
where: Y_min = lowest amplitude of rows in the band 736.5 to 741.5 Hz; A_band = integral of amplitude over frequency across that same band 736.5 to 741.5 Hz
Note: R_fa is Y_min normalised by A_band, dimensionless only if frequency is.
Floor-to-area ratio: 0.196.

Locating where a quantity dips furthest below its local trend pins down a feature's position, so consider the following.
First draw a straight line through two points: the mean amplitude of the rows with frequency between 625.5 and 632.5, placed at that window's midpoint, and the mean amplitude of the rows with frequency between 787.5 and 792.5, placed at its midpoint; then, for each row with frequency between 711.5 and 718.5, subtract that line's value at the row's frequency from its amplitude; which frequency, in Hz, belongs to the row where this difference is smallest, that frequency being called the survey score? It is 718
